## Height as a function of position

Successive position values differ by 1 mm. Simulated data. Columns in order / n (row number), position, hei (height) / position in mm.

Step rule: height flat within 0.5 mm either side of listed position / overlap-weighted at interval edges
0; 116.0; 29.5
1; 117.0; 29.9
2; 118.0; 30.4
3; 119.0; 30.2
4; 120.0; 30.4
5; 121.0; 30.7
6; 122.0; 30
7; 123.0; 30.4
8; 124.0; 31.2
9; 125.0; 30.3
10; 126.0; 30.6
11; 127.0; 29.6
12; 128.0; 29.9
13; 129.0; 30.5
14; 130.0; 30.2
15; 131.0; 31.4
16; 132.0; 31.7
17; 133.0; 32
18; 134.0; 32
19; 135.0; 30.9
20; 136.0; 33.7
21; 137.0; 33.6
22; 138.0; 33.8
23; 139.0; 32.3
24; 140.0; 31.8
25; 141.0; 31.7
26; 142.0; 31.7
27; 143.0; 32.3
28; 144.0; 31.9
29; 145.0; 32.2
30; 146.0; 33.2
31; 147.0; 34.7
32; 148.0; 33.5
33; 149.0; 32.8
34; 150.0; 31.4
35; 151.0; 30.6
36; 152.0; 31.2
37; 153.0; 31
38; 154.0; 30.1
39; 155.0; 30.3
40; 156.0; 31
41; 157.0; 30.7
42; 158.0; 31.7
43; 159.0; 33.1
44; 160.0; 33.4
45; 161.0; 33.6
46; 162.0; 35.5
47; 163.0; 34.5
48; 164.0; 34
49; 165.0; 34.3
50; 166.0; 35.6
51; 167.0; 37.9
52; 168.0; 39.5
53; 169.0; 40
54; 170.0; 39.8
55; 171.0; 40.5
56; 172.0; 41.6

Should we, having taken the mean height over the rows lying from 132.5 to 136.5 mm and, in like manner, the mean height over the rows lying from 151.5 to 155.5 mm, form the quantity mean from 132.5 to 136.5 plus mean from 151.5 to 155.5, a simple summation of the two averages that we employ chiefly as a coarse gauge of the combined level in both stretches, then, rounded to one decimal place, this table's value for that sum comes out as 62.8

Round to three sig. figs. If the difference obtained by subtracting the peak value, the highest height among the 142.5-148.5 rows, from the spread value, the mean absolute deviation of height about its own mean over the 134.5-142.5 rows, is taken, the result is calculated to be -33.8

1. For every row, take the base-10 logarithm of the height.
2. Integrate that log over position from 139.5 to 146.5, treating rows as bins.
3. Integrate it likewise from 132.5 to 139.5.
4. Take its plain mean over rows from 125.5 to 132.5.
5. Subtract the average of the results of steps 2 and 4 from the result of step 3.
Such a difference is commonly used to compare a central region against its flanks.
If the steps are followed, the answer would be 4.58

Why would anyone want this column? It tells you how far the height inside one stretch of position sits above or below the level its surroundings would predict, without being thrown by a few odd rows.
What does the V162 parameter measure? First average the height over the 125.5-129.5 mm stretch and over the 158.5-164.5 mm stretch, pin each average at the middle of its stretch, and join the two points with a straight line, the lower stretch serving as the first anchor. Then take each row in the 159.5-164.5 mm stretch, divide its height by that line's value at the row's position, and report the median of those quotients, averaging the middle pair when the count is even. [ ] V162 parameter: 0.99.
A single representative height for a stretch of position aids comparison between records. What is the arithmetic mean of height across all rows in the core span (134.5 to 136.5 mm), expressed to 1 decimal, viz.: 32.3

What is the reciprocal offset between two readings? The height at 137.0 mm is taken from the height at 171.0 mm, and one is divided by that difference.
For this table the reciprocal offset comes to 0.14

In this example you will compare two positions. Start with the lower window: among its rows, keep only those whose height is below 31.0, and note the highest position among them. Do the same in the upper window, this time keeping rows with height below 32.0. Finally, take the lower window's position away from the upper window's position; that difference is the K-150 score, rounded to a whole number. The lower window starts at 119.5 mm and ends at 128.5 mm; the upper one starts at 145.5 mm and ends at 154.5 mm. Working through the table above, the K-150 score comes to 26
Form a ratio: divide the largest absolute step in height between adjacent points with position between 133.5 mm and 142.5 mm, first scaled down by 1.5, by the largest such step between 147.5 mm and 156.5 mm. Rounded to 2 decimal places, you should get 1.33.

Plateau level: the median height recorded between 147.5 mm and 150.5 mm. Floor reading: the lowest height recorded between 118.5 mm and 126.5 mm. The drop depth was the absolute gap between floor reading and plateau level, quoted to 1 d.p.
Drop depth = 2.8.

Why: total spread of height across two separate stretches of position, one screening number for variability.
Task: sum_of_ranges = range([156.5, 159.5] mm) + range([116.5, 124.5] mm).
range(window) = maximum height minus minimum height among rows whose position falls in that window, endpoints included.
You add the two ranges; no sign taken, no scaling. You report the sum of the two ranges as 4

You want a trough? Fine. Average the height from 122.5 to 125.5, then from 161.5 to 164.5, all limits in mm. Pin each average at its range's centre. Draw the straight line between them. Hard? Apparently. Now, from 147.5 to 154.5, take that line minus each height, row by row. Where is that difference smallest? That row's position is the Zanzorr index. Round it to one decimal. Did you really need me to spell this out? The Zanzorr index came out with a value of 148.0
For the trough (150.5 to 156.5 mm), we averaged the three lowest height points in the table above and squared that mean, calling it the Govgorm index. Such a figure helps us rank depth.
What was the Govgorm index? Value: 920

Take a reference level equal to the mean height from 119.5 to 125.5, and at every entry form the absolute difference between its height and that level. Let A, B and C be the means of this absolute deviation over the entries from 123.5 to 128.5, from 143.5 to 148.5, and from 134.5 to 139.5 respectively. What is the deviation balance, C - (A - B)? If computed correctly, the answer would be 4.5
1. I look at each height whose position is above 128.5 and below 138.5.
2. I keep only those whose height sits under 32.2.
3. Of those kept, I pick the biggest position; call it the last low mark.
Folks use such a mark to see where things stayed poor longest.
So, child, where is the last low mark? 135.0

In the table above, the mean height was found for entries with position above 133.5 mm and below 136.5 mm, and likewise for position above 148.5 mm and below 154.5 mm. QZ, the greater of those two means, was 32.2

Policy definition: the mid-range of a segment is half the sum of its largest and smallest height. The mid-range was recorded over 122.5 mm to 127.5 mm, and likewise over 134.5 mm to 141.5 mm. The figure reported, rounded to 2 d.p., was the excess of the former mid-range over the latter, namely -1.95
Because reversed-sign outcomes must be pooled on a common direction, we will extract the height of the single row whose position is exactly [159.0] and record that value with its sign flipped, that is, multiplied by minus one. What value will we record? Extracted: -33.1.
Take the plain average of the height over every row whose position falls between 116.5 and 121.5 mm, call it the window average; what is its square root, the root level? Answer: 5.51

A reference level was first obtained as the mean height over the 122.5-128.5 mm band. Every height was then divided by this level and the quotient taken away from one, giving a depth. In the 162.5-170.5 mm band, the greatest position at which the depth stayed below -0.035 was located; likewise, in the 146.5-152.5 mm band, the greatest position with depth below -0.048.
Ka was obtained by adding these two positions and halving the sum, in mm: 159.5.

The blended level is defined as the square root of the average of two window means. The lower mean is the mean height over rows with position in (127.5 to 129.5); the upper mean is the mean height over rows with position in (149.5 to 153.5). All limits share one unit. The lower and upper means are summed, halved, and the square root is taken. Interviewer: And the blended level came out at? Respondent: 5.53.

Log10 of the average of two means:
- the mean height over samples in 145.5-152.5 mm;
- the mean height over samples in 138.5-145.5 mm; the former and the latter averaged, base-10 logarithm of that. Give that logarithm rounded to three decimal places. 1.508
